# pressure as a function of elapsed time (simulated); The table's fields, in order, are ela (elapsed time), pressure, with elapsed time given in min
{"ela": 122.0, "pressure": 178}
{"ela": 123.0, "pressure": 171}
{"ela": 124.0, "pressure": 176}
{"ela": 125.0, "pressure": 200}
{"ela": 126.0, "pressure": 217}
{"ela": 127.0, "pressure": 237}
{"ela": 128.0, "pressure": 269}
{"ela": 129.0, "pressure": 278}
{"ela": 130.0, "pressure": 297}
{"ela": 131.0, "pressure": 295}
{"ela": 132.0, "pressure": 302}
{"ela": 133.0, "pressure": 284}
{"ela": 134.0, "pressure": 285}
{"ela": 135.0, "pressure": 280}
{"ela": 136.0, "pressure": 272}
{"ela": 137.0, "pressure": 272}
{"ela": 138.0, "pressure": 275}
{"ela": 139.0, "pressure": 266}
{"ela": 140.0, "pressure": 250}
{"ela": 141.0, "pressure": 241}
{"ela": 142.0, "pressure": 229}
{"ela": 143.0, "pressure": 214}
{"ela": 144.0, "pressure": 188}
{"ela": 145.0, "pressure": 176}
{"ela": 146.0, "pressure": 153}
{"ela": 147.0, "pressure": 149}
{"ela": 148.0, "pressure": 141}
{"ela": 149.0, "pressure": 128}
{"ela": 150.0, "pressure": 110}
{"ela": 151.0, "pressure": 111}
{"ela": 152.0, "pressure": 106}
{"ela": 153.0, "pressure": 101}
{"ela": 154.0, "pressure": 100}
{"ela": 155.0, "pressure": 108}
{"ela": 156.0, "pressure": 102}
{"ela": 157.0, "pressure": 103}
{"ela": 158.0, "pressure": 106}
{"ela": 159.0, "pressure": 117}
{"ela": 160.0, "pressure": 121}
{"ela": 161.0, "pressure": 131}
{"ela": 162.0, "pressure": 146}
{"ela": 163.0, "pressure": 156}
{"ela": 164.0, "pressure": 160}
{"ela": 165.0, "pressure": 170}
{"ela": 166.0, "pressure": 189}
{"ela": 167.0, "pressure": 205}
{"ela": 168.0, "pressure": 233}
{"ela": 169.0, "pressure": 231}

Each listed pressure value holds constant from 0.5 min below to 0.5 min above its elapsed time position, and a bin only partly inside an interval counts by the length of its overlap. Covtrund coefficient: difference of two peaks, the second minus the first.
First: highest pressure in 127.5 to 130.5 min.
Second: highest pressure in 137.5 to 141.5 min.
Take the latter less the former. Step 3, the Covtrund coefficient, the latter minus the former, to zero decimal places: -22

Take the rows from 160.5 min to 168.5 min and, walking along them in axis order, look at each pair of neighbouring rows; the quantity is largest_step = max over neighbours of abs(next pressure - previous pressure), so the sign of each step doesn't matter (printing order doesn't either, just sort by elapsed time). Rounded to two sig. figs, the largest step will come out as 28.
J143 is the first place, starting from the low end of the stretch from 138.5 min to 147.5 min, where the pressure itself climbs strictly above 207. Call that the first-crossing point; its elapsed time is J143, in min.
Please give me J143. 139.0 min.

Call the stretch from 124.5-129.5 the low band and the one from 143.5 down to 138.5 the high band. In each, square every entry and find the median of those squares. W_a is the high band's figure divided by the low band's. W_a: 1.0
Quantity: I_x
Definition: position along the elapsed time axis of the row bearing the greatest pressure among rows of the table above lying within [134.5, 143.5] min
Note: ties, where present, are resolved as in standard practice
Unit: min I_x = 135.0 min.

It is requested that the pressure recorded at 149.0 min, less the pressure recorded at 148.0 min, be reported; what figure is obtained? -13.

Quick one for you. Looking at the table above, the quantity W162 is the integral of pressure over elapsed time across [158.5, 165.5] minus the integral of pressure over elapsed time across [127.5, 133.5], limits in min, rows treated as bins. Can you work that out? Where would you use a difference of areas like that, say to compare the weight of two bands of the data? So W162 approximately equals -724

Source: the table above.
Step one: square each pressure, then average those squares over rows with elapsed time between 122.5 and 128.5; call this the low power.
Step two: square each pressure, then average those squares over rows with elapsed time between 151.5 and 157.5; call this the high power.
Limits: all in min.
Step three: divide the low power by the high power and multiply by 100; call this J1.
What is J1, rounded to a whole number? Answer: 430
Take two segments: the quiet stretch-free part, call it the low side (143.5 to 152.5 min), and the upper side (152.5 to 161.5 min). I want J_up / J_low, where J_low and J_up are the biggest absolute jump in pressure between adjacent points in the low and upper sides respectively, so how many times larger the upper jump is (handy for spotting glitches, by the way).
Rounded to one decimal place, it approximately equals 0.5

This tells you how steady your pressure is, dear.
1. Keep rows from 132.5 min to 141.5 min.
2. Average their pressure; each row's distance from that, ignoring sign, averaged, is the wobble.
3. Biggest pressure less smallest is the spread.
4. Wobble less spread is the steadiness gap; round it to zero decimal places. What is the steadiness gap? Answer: -33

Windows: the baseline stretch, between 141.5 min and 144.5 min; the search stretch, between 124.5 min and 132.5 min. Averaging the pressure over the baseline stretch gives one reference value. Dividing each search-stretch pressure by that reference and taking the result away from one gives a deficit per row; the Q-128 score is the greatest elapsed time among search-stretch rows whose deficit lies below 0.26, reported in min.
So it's 132.0 min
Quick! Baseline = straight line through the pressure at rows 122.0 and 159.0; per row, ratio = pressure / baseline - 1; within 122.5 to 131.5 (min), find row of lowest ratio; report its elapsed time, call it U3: 123.0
